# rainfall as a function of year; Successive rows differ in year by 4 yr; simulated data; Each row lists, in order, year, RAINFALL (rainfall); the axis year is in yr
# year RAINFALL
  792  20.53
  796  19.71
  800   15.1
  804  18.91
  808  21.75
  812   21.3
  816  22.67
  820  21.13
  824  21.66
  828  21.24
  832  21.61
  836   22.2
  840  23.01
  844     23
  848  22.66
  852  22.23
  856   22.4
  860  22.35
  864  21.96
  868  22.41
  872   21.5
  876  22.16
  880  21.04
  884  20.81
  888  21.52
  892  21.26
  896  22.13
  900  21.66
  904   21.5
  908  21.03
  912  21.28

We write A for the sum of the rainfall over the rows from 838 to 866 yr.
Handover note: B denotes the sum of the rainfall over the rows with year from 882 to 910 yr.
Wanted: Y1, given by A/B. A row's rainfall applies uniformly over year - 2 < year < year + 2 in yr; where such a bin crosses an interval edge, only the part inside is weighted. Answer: 1.05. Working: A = 158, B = 150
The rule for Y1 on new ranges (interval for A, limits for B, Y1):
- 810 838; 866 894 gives 1.01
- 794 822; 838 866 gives 0.89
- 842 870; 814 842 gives 1.02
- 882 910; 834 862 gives 0.95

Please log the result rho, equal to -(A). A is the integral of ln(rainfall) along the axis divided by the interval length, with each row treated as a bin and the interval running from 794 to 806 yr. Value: -2.879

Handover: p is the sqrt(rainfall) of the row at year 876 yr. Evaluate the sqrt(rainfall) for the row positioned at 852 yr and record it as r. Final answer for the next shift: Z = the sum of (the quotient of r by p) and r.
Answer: 5.72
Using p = 4.71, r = 4.71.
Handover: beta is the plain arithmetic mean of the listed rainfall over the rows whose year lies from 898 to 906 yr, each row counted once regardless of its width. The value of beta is 21.6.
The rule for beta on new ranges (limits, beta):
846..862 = 22.4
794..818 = 19.9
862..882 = 21.8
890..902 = 21.7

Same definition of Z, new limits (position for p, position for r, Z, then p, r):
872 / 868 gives 5.75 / 4.64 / 4.73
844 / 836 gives 5.69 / 4.80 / 4.71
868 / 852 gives 5.71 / 4.73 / 4.71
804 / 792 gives 5.57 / 4.35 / 4.53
